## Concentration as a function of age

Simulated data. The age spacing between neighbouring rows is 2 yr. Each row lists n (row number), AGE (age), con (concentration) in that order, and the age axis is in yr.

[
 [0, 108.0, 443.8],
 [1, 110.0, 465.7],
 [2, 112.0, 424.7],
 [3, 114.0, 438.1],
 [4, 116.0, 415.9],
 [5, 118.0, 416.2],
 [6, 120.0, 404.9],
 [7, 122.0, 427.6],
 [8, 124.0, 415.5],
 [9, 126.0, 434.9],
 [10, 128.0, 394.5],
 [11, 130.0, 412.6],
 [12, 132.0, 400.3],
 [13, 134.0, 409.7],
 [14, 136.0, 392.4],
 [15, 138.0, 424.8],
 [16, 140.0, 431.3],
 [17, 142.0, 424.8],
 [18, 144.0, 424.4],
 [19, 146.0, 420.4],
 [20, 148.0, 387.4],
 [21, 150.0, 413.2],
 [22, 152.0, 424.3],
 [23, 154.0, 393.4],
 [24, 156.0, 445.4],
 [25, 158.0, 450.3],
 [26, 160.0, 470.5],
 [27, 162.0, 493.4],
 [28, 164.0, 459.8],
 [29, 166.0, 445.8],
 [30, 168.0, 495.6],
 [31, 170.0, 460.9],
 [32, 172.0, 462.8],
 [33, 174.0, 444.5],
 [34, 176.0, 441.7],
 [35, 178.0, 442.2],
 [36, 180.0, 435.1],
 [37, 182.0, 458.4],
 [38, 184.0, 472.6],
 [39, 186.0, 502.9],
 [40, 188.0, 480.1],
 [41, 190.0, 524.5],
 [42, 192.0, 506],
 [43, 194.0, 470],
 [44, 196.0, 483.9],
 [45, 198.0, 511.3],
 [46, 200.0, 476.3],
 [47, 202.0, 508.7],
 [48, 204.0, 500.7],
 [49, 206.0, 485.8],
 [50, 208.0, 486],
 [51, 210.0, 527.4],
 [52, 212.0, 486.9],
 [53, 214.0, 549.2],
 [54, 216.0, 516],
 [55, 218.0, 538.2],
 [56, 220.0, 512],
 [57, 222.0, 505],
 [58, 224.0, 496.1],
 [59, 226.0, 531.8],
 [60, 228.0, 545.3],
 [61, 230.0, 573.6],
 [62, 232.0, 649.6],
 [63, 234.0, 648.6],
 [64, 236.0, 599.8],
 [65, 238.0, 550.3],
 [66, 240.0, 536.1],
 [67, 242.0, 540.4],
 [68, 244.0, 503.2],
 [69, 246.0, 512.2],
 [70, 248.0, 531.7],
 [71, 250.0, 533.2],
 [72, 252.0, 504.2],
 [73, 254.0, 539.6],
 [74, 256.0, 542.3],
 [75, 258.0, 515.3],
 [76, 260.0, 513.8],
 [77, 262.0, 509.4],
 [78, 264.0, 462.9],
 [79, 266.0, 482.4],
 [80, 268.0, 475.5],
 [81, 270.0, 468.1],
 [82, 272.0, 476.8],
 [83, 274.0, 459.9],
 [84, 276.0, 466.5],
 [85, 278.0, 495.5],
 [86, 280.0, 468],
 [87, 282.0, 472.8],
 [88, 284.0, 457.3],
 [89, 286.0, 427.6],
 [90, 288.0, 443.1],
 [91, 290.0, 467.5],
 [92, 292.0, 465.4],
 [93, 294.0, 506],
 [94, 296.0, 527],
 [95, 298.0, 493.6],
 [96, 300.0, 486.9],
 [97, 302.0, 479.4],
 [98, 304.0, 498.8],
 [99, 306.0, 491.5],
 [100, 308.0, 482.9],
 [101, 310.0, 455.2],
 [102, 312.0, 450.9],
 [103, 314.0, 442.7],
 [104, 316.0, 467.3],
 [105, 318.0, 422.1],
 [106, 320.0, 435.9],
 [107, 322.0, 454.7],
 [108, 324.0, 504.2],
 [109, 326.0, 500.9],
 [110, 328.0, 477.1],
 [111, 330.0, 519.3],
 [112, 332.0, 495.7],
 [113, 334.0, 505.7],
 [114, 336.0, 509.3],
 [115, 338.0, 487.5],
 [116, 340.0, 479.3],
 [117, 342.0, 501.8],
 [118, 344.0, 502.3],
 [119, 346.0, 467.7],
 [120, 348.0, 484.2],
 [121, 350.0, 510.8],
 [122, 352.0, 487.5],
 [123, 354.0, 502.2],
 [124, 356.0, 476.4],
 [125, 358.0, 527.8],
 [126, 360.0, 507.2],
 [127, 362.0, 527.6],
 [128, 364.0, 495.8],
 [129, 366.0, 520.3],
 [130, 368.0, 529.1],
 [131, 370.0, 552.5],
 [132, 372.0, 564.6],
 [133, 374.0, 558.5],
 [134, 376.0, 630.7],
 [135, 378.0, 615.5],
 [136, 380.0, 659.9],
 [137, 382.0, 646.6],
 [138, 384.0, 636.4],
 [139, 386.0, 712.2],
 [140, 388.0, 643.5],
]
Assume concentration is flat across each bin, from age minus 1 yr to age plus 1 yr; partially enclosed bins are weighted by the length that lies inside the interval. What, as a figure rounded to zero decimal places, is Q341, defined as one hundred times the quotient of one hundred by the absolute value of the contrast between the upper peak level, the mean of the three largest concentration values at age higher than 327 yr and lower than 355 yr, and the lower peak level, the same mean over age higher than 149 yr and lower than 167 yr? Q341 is 259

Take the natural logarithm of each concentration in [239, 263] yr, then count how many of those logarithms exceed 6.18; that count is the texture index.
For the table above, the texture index 12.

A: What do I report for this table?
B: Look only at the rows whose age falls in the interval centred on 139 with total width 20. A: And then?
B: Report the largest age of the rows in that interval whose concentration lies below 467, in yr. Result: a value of 148.0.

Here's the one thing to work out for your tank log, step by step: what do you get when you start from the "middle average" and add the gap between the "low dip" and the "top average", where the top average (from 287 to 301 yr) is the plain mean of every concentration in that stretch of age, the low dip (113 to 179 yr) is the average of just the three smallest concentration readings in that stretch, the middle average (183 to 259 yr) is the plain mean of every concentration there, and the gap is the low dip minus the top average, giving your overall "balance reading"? 430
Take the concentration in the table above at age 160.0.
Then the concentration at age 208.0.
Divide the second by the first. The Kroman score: 1.03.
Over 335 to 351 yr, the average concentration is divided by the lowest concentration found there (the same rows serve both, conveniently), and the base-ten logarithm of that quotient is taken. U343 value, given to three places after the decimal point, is 0.023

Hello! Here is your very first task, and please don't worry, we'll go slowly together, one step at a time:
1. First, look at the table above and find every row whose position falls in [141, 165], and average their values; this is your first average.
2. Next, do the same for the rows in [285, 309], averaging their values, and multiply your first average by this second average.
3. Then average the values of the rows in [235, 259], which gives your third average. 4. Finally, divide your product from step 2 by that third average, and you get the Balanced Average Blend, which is 391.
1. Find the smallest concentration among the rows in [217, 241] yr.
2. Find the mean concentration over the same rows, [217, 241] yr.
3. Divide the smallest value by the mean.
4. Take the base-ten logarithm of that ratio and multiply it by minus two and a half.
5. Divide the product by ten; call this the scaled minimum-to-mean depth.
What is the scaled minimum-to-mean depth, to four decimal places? 0.0126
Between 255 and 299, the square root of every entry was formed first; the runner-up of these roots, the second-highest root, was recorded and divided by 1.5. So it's 15.3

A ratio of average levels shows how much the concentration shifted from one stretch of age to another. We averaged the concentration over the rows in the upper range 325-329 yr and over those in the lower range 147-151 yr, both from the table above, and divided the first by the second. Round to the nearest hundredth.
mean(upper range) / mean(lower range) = 1.22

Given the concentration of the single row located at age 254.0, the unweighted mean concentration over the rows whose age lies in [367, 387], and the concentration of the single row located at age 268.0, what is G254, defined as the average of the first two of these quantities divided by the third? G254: 1.21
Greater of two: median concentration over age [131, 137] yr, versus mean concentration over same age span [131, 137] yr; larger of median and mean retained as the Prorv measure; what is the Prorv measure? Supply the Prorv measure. 401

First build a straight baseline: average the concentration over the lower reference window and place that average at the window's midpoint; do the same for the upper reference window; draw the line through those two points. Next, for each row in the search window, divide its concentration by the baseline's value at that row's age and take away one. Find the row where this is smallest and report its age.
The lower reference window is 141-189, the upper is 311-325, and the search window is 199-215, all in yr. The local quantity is 200.0 yr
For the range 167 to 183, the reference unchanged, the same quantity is 180.0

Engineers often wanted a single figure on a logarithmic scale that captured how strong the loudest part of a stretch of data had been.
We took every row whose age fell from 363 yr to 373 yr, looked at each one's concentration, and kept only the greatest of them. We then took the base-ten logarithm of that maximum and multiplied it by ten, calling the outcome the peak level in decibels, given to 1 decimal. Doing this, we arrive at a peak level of 27.5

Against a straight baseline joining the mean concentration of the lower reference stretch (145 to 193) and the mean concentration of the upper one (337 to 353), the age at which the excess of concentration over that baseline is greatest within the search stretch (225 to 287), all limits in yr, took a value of 232.0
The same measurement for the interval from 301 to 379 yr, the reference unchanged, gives 376.0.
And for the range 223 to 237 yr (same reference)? 232.0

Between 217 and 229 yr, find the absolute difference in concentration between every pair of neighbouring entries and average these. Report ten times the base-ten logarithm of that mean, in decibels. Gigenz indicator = 12.6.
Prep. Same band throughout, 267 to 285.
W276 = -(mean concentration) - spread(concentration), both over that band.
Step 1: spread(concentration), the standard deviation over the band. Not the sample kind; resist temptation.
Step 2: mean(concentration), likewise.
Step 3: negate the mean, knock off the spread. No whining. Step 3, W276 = -482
